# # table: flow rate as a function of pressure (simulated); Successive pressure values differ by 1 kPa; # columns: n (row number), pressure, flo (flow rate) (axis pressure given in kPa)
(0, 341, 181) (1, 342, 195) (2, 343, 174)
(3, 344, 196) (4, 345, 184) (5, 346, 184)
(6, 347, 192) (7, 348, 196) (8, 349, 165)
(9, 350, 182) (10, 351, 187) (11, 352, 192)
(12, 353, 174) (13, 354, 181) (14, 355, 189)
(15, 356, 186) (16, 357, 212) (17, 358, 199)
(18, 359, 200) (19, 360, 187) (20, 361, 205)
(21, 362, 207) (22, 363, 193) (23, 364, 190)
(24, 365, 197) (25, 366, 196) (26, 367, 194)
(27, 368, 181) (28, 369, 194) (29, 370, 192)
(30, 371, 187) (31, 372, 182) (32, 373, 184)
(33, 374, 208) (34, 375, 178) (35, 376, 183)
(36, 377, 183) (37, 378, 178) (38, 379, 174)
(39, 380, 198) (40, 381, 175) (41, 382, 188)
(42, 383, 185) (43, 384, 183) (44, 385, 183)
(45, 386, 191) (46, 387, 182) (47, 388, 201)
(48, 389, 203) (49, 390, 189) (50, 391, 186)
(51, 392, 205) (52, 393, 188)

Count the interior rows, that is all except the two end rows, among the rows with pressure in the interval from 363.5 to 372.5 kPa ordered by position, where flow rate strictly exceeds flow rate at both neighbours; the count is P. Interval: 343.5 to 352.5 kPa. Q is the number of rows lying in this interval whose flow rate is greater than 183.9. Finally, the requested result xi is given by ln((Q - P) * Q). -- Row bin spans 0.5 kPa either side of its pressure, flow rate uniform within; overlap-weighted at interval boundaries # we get 3.56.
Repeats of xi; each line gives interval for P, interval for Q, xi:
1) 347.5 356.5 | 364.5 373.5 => 3.56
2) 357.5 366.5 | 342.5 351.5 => 2.89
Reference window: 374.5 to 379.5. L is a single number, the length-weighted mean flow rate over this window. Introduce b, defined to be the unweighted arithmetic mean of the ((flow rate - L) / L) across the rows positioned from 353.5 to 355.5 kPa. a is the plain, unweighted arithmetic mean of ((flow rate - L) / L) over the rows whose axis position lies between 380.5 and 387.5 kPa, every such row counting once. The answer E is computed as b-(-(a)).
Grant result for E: 0.058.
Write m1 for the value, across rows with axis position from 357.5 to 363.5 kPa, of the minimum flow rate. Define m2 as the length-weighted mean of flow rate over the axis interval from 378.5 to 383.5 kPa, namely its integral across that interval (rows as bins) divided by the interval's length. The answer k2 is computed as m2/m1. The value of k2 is 0.98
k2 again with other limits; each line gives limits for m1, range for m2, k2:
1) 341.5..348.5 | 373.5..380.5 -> 1.07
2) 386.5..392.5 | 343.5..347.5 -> 1.04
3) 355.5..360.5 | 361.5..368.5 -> 1.04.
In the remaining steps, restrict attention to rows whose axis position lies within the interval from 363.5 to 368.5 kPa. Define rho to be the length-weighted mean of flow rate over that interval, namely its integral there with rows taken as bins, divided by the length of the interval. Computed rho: 192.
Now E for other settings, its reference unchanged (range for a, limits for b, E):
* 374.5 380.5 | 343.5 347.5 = 0.072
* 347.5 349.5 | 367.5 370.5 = 0.062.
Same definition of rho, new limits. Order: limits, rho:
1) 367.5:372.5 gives 187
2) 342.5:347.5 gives 186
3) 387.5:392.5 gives 197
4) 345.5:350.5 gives 184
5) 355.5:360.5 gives 197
